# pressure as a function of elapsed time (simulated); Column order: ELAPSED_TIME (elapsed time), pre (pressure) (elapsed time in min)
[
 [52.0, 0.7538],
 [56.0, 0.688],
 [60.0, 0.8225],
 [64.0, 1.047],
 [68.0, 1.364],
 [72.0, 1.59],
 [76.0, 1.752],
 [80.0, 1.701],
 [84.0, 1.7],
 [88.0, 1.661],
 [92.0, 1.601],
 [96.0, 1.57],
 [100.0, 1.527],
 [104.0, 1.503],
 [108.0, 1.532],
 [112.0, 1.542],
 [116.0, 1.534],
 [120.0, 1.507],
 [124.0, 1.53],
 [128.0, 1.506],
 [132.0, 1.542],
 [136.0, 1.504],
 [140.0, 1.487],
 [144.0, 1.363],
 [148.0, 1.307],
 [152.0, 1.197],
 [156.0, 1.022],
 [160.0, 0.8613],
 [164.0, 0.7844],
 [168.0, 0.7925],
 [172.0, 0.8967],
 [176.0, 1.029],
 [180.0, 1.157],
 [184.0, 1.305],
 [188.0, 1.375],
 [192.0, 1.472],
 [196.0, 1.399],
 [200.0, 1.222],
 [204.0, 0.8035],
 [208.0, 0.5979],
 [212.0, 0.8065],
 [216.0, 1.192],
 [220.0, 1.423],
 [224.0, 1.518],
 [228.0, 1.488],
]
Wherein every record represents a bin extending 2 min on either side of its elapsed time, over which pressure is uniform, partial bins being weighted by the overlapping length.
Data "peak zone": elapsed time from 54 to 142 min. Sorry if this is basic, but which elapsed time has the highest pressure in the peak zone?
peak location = 76.0 min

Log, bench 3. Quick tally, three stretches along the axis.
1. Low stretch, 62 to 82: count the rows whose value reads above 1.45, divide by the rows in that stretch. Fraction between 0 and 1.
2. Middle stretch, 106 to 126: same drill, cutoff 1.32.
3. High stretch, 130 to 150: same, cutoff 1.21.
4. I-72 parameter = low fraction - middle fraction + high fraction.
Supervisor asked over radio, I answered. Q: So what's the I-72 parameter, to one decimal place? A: 0.6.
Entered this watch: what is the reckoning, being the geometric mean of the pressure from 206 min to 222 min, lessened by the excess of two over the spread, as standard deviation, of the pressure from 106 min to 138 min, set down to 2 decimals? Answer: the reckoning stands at -1.03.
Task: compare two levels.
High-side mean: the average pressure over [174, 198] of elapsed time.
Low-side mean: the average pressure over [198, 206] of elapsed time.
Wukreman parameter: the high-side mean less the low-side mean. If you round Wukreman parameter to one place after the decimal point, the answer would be 0.3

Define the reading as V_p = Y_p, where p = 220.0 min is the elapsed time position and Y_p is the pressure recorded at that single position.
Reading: 1.423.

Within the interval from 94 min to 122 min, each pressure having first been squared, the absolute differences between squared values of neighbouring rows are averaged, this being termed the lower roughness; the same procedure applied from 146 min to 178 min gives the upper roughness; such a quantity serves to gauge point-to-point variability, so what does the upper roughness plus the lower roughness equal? 0.29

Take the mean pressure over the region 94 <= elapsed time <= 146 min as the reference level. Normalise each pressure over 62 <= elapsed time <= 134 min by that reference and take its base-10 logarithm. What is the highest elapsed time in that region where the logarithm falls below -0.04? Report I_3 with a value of 68.0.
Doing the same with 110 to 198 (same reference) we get 188.0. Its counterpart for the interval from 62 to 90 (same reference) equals 68.0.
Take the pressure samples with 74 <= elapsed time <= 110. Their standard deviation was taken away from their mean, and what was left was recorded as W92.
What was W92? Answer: 1.53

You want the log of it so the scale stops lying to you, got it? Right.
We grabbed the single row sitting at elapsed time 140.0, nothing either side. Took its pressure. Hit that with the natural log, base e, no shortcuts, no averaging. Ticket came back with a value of 0.40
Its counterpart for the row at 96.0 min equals 0.45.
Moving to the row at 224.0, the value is 0.42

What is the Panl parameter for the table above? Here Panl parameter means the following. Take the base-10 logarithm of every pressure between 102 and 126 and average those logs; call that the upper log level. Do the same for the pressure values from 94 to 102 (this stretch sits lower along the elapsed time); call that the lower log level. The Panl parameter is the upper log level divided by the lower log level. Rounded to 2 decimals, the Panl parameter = 0.96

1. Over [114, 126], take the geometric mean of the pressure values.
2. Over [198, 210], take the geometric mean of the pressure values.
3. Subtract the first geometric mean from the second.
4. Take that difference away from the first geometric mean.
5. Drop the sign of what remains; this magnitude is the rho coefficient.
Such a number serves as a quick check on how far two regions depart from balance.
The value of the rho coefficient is 2.21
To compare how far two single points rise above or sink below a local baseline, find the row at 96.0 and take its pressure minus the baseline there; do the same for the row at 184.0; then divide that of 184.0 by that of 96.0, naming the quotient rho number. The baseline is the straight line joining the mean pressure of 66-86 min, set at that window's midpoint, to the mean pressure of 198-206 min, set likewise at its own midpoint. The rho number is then 5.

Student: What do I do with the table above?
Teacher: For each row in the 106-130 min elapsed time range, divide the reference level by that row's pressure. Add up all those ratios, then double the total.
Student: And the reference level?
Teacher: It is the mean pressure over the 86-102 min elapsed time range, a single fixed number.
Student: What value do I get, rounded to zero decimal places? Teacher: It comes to 13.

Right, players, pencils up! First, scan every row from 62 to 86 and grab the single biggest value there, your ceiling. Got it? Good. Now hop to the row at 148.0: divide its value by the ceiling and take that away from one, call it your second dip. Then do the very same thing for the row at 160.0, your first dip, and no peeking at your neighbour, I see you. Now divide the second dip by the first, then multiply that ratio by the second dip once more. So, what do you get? 0.13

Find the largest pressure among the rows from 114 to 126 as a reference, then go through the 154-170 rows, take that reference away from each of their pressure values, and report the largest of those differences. -0.51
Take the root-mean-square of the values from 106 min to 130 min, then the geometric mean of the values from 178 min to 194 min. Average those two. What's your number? 1.42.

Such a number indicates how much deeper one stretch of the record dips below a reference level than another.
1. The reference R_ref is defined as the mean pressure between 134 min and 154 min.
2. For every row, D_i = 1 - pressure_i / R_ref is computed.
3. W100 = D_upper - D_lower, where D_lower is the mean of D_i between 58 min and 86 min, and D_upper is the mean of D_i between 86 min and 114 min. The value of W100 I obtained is -0.10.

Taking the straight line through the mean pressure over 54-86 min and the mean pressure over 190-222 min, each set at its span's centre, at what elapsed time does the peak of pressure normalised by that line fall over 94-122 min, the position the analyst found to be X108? 112.0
